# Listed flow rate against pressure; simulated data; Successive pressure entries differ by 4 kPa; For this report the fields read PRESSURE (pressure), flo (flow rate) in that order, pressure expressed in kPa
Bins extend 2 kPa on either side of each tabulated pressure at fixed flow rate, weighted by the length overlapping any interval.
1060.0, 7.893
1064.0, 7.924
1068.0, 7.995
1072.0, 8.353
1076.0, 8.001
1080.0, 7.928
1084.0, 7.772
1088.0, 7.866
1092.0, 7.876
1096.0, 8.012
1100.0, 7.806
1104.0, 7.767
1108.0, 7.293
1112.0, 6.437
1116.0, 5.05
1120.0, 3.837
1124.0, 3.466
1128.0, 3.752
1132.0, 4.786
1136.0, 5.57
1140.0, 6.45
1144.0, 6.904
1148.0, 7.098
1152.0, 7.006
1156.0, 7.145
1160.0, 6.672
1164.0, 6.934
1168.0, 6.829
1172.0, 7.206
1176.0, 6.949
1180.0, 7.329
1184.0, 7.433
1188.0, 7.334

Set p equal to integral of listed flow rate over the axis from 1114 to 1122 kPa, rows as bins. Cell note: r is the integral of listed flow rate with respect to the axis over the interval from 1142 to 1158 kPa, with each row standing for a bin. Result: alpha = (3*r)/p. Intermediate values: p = 36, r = 113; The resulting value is 9.5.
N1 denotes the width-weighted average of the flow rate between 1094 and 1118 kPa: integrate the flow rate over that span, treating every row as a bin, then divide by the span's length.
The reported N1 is 7.1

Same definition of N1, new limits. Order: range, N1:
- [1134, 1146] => 6.3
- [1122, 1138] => 4.4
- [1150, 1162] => 6.9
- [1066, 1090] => 8.0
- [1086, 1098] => 7.9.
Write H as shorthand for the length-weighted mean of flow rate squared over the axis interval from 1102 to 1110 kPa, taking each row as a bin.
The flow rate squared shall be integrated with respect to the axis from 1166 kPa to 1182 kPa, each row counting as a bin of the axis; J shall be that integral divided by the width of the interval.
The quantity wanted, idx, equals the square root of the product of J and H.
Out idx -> 53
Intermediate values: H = 57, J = 50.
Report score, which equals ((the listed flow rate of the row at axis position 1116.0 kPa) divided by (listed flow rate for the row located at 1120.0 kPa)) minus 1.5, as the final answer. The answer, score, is -0.18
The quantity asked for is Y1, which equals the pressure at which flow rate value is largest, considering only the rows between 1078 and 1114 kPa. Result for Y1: 1096.0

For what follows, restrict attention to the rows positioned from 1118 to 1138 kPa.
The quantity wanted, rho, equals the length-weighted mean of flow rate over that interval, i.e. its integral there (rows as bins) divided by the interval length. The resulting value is 4.3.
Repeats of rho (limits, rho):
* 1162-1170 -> 6.9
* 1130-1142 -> 5.6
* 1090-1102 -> 7.9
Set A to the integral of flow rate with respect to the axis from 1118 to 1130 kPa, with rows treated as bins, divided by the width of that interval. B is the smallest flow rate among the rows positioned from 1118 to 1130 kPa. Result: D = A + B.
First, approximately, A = 3.7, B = 3.466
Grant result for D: 7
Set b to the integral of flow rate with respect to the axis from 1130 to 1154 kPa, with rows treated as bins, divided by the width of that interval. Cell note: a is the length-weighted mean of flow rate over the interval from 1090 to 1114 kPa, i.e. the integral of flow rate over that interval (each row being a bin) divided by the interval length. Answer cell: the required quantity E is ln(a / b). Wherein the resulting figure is 0.2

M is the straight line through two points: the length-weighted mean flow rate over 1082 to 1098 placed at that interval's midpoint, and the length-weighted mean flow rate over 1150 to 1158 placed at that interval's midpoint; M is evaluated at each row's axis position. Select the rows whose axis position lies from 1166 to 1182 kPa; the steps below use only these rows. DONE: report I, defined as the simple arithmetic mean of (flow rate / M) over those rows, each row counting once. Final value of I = 1.04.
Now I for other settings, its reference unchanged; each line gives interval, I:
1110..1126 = 0.62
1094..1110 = 1.00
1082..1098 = 1.00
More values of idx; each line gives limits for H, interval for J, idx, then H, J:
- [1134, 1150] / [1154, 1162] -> 45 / 43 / 48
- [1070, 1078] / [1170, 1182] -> 59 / 67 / 51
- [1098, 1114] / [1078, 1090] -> 58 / 54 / 62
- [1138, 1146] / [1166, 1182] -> 47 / 45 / 50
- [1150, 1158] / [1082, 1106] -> 56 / 50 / 62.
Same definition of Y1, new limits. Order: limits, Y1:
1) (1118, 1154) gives 1148.0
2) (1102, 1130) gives 1104.0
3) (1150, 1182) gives 1180.0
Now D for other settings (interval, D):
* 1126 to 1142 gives 9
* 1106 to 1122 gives 9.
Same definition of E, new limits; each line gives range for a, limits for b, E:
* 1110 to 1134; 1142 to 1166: -0.4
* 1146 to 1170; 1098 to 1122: 0.1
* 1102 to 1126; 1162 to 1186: -0.2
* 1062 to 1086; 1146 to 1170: 0.1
